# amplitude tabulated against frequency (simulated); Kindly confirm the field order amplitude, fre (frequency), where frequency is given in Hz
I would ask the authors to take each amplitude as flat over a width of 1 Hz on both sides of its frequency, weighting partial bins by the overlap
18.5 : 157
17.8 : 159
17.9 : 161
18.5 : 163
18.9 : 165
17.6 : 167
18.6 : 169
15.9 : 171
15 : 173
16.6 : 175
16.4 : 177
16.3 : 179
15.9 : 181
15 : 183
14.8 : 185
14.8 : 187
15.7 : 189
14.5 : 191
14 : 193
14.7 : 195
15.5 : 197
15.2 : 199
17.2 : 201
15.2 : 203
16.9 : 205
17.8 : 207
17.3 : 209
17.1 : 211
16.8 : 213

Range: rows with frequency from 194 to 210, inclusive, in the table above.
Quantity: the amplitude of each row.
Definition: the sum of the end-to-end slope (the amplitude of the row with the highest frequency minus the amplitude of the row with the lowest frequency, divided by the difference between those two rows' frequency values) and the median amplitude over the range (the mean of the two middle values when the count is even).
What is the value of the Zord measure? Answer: 16.4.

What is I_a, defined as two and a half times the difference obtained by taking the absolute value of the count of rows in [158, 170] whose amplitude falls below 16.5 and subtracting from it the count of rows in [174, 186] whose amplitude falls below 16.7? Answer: -15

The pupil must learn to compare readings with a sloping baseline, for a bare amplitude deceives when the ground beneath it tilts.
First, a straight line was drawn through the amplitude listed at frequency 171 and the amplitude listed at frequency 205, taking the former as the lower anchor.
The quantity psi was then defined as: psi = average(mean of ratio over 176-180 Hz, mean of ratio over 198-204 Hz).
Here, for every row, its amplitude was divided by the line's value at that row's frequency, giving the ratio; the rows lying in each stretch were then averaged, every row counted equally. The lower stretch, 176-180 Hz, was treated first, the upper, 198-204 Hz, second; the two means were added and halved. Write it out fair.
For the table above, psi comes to 0.980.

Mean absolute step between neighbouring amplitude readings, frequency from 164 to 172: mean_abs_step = 1.7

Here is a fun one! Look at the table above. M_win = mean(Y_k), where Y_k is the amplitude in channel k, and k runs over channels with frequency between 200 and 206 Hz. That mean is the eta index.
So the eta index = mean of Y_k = 16.4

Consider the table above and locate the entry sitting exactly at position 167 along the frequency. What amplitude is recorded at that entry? 17.6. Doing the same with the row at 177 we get 16.4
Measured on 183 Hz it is 15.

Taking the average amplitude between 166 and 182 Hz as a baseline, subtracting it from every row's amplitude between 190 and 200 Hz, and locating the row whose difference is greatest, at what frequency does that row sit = 197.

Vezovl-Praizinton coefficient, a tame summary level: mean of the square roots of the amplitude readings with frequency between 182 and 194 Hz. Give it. 3.85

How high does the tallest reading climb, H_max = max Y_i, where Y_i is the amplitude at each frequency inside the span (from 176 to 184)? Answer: 16.4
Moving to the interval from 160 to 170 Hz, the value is 18.9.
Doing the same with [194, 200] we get 15.5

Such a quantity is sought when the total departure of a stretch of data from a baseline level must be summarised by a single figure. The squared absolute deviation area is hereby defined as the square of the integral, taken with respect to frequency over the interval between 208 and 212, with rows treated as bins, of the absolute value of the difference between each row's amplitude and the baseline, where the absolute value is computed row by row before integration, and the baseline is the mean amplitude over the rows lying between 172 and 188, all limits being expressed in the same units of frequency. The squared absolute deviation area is 41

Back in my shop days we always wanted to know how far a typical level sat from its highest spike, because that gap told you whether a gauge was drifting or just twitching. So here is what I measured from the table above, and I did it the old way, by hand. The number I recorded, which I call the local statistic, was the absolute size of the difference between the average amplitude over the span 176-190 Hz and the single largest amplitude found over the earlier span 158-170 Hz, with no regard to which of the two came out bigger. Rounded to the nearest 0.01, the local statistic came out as 3.34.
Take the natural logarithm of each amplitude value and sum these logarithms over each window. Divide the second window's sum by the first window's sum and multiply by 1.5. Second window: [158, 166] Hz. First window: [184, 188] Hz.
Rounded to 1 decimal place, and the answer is 3.2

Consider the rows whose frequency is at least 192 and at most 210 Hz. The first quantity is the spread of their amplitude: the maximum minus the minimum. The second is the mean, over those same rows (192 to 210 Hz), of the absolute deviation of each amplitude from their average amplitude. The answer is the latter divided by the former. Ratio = 0.309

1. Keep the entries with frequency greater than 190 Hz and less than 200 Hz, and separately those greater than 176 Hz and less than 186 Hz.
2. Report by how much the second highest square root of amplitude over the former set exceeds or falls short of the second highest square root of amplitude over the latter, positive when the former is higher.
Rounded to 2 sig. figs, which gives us -0.14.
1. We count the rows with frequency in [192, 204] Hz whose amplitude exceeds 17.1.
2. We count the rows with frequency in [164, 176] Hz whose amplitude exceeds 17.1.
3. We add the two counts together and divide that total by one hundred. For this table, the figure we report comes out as 0.04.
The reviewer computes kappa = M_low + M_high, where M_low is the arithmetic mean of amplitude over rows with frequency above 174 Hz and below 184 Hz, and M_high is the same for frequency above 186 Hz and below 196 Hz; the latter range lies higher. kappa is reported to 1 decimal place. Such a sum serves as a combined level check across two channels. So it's 30.8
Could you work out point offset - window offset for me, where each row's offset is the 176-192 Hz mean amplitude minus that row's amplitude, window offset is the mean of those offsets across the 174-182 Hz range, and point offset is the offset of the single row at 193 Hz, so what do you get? 2.3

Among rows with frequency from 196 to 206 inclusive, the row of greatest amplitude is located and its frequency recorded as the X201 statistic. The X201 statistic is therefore 201 Hz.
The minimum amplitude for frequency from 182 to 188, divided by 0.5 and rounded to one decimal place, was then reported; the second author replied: 29.6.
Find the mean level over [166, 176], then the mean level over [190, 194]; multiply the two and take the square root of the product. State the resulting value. 15.4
